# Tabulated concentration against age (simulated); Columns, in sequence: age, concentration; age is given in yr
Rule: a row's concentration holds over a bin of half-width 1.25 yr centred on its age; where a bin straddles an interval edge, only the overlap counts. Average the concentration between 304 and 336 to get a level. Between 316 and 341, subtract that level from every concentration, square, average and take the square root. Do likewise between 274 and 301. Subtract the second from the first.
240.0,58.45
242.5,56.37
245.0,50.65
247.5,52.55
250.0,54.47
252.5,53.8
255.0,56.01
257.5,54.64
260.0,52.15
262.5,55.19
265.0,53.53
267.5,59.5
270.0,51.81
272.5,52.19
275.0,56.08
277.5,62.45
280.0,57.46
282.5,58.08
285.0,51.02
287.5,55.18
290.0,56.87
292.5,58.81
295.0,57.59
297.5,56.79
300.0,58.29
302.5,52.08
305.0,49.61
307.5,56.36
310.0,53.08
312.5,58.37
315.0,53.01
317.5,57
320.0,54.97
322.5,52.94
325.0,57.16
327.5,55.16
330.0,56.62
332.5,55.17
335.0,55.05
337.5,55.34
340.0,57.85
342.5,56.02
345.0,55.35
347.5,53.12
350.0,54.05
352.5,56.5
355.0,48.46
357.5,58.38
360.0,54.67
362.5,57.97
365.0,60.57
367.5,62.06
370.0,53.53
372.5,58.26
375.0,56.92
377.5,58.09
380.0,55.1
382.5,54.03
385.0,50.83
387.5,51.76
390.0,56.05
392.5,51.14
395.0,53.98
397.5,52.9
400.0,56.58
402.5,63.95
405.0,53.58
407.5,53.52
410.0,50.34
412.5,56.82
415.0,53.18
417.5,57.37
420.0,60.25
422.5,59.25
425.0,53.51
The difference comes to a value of -1.9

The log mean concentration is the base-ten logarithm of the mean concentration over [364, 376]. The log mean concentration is 1.77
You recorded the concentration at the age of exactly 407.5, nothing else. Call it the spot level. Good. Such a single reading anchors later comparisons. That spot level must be 53.52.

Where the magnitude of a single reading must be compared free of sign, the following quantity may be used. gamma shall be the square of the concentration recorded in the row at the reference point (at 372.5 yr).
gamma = 3394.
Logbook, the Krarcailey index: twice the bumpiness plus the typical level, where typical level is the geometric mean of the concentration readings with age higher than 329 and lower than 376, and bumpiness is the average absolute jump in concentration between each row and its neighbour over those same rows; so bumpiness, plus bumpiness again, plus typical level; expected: 62.26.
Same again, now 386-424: 63.26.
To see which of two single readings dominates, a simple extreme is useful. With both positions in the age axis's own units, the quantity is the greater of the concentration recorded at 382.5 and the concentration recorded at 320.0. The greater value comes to 55.0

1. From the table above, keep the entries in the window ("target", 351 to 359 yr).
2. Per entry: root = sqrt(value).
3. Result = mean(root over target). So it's 7.37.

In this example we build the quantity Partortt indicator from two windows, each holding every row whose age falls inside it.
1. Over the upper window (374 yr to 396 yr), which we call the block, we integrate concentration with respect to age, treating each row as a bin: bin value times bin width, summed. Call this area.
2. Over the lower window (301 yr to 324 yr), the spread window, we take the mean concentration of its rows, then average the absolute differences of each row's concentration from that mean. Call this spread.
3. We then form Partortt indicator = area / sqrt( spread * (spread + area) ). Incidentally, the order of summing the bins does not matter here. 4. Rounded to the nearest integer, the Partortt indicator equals 23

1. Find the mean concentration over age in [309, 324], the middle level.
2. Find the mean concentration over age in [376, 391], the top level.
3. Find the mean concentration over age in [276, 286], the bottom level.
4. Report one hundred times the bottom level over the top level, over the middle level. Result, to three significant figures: 1.92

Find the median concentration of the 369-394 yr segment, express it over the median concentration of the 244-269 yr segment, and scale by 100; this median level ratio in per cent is 101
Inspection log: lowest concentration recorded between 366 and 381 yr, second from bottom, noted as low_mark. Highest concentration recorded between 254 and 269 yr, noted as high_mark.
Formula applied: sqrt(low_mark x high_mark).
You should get 57.3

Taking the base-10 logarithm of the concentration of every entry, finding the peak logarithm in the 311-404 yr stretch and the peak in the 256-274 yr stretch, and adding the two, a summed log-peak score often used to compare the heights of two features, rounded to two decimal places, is 3.58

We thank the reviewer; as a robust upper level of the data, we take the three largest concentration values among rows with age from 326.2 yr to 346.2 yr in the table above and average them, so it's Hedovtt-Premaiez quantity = 56.8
